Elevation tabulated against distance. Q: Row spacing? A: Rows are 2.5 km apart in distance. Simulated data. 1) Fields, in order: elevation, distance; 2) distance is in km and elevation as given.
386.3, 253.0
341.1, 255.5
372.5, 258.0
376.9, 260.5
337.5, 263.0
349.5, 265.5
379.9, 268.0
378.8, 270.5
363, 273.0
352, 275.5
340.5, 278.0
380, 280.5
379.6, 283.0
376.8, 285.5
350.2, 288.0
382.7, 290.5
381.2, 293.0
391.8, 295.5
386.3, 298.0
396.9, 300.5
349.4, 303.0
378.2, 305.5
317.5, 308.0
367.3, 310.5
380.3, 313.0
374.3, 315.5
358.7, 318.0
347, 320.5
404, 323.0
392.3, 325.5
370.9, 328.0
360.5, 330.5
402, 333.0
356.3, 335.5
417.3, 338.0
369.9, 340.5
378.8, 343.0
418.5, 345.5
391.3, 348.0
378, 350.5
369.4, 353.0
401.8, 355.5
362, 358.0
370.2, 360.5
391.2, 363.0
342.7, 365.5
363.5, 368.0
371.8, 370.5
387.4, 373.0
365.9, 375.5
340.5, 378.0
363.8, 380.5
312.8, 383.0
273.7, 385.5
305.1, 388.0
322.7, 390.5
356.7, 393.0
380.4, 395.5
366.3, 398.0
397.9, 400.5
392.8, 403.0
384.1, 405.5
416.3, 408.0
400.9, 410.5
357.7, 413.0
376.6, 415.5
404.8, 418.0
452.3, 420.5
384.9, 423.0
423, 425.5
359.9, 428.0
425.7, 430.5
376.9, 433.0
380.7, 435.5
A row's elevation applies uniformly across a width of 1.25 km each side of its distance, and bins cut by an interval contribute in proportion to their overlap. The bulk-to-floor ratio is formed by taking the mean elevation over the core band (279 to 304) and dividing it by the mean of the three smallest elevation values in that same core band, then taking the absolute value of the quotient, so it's 1.05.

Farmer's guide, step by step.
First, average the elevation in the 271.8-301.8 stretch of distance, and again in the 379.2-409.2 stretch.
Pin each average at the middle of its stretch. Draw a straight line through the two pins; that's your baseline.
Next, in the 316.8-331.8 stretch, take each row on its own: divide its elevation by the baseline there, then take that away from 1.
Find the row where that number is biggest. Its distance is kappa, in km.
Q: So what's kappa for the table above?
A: 320.5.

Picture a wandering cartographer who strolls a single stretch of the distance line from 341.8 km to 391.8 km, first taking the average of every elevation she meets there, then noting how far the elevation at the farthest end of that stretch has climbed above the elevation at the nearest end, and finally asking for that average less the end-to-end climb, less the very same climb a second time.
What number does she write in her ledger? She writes 473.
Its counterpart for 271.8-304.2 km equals 399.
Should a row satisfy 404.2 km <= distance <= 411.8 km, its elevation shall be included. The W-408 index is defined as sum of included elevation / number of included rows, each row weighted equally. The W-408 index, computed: 400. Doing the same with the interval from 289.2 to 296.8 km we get 385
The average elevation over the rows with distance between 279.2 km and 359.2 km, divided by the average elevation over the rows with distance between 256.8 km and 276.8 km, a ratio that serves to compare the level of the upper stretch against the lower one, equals 1.037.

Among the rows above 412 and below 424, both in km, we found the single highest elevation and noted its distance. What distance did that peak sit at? 420.5 km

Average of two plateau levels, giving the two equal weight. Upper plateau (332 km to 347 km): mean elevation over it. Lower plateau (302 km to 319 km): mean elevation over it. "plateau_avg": 376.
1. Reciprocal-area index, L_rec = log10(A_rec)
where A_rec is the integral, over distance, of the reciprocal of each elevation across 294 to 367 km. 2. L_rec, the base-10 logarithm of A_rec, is -0.71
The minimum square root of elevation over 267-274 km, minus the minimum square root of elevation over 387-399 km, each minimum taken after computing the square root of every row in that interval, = 1.59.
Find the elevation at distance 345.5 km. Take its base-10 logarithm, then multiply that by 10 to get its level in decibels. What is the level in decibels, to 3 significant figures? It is 26.2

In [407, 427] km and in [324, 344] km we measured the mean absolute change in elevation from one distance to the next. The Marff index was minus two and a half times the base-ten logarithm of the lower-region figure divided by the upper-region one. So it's 0.1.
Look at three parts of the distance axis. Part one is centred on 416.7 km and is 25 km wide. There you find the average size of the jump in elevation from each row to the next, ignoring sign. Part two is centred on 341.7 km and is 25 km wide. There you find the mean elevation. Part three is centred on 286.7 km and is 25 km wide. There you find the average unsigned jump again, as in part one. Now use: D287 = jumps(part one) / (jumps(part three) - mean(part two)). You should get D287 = -0.11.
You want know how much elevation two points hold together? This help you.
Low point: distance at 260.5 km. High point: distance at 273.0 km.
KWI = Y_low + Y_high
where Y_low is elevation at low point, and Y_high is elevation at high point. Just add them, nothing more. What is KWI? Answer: 740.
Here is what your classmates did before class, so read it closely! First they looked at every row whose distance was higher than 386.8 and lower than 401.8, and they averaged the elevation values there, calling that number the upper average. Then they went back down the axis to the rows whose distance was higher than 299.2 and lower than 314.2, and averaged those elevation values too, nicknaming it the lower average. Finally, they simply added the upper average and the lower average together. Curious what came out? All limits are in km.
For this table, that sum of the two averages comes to 720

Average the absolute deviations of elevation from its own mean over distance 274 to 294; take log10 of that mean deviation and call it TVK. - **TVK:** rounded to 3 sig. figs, 1.18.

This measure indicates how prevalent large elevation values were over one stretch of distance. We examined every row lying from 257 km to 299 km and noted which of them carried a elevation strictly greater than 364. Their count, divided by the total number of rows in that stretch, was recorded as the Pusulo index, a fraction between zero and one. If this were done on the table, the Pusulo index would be 0.65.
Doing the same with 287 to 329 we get 0.71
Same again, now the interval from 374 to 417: 0.53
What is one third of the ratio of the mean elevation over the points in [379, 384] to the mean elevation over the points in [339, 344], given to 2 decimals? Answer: 0.30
